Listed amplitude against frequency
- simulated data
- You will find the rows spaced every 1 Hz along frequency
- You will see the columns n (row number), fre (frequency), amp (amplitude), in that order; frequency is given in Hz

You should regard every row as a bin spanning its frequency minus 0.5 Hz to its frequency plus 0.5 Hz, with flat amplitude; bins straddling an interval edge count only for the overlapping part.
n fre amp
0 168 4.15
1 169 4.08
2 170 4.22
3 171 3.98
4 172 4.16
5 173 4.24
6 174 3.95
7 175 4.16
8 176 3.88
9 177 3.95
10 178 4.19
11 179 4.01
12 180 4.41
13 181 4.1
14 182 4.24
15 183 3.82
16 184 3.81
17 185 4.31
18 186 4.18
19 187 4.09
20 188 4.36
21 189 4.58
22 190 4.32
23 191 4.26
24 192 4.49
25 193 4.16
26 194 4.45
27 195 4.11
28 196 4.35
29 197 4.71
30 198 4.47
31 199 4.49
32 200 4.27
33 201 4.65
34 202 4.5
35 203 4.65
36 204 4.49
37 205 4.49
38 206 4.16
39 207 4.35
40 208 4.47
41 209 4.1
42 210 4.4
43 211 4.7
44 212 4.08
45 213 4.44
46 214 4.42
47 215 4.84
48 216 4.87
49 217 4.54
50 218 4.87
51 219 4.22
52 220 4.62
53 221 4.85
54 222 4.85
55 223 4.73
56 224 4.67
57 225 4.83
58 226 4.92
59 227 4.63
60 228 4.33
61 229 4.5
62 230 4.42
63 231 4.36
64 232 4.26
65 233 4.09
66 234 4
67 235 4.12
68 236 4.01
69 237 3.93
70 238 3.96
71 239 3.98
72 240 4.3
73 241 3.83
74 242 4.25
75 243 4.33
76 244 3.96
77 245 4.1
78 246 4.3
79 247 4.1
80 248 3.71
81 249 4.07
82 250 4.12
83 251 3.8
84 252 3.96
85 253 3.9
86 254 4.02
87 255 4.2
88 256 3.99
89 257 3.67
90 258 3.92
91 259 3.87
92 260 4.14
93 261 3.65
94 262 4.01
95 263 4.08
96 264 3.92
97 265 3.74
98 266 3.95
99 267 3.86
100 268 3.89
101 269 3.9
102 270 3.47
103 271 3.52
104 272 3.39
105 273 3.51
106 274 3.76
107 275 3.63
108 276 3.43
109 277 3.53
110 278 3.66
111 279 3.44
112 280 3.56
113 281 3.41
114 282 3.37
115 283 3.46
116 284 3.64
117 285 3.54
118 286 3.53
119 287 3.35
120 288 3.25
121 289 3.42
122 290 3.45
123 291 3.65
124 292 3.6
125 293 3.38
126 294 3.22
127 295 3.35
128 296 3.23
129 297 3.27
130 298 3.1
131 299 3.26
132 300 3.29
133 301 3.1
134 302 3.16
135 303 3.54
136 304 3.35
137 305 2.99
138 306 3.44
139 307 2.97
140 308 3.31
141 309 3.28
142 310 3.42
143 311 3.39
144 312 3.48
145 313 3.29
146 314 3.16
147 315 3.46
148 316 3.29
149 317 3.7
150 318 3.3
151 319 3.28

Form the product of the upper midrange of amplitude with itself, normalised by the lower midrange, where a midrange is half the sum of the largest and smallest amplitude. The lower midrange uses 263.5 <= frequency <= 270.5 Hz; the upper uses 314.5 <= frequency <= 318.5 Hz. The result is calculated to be 3.29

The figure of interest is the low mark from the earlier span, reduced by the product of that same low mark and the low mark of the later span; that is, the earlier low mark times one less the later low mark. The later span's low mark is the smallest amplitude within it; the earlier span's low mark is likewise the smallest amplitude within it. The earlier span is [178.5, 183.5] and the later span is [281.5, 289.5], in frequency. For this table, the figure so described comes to -9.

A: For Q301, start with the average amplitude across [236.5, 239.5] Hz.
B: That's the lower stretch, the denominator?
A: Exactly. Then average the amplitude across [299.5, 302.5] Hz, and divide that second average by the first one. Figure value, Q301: 0.80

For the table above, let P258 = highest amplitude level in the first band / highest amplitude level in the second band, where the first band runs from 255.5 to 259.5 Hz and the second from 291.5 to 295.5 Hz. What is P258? 1.11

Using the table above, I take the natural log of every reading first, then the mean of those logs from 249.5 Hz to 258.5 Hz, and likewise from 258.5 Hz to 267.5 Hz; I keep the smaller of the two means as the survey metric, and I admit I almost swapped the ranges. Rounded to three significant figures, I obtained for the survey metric 1.36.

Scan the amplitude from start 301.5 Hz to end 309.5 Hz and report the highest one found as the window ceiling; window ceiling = 3.54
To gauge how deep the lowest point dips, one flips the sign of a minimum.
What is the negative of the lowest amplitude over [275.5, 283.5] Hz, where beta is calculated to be -3.4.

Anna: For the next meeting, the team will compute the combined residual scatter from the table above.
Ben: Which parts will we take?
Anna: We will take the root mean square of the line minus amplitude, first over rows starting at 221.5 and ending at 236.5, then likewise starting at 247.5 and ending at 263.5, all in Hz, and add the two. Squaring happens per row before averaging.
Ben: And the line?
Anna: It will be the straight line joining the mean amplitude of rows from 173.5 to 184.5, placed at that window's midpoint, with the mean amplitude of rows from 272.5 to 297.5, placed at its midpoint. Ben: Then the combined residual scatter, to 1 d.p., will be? 1.1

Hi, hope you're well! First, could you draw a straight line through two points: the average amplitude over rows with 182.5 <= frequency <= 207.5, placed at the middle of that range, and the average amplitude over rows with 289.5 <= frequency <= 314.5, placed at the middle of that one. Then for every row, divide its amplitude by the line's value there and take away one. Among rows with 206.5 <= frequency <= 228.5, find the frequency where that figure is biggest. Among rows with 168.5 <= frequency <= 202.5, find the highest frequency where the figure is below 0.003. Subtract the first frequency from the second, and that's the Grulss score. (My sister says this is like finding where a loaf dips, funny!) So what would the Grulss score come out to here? -26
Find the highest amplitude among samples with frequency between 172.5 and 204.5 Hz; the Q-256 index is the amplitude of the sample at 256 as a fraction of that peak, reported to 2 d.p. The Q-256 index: 0.85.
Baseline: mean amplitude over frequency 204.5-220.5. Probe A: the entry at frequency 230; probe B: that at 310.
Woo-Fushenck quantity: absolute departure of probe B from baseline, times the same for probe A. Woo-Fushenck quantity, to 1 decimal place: 0.1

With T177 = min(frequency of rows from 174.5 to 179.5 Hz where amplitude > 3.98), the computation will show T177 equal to 175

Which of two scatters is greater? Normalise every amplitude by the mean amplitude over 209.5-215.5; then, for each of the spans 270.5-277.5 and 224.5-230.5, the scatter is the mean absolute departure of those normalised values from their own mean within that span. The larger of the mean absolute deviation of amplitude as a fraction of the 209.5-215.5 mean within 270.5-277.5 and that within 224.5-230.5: 0.042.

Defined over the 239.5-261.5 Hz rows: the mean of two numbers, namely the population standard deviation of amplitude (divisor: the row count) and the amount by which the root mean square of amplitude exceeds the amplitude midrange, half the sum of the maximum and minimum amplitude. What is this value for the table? 0.111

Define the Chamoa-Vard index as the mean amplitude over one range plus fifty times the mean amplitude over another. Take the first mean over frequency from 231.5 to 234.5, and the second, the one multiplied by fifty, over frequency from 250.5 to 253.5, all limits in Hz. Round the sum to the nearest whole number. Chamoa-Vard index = 198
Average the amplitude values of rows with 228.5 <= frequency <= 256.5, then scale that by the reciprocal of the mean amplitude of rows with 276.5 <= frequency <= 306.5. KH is 1.21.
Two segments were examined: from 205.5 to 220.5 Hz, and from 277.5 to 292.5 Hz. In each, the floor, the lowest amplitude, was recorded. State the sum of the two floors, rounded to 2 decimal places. 7.33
